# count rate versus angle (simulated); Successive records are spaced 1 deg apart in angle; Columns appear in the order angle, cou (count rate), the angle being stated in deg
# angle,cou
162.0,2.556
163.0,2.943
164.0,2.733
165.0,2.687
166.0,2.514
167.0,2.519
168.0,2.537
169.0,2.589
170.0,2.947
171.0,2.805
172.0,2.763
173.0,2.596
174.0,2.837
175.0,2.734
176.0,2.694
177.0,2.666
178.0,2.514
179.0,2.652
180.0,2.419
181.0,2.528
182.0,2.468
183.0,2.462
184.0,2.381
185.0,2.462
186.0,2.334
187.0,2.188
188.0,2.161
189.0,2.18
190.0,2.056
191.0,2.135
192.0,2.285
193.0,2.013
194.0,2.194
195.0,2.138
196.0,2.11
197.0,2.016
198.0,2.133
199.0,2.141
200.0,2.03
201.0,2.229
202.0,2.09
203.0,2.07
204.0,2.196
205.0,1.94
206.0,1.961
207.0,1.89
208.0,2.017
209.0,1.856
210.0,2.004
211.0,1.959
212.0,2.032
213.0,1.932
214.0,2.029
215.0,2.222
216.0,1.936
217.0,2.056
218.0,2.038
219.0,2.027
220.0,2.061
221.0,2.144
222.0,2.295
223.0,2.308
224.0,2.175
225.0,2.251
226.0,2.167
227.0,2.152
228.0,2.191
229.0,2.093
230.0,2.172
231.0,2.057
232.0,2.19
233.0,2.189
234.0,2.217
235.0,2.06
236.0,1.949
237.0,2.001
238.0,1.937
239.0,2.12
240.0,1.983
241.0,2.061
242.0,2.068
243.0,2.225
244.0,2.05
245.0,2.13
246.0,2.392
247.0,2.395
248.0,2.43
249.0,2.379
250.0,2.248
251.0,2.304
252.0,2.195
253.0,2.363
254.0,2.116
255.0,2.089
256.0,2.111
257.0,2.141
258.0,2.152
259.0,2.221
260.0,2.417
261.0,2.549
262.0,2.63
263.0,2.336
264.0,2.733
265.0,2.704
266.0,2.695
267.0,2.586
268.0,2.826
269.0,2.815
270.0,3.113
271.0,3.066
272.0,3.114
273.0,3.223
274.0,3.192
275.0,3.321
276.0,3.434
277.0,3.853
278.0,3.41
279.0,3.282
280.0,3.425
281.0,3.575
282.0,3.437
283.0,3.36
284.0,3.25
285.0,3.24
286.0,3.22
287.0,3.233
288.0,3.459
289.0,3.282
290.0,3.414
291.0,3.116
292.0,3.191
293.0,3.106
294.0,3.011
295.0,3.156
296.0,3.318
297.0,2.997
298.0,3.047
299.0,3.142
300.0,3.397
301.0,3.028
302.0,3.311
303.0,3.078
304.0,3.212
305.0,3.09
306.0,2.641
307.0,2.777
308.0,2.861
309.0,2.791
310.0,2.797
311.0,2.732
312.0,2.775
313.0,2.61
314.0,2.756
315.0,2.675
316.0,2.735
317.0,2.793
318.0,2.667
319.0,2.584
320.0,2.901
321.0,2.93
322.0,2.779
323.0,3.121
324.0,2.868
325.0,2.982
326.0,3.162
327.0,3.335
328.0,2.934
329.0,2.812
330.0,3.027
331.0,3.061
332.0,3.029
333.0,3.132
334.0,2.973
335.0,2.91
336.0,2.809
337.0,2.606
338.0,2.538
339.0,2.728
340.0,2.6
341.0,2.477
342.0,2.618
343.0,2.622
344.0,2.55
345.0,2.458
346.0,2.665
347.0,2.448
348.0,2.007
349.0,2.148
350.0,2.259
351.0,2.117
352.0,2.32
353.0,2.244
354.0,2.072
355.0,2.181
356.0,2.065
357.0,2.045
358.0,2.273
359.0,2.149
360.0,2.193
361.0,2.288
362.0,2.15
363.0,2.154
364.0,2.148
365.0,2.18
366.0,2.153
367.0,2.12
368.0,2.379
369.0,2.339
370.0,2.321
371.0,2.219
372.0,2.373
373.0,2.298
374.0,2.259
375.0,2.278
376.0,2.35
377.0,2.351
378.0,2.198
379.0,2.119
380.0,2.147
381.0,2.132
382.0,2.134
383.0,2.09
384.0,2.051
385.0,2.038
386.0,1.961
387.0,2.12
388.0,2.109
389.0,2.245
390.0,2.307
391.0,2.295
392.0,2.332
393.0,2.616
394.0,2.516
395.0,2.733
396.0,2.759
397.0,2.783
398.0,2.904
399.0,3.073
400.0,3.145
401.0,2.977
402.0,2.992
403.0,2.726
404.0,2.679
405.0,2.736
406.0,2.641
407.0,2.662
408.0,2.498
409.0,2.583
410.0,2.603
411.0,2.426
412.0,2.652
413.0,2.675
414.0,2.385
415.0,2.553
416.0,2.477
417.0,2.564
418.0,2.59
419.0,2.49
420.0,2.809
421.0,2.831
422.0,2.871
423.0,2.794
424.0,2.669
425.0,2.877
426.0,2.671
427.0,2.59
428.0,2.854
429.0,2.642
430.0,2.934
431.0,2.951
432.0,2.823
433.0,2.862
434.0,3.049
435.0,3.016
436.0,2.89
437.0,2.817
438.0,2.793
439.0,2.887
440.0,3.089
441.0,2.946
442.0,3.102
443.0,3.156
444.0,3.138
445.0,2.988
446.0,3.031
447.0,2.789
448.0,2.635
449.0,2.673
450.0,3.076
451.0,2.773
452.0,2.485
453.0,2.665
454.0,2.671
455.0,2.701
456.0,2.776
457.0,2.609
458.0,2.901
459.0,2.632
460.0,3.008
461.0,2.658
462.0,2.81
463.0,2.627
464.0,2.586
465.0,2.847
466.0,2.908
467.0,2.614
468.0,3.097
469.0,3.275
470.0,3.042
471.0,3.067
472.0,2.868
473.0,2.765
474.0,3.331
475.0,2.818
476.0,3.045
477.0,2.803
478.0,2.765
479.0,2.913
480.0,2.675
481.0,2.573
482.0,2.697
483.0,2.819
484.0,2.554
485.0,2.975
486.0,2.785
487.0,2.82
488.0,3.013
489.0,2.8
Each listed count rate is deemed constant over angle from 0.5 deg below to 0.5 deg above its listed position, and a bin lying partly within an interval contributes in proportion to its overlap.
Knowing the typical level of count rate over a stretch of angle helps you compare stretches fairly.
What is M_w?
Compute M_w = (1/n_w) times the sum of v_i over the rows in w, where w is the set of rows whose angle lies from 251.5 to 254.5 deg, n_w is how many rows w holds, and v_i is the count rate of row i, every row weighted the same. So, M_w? 2.2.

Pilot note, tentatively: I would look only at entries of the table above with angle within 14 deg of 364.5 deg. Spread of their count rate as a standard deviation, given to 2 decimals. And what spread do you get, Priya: 0.10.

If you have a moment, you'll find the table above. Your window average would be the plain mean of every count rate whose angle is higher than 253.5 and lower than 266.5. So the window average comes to 2.4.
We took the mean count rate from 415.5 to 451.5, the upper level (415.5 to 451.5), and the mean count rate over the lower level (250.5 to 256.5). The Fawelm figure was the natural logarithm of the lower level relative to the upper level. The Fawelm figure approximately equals -0.26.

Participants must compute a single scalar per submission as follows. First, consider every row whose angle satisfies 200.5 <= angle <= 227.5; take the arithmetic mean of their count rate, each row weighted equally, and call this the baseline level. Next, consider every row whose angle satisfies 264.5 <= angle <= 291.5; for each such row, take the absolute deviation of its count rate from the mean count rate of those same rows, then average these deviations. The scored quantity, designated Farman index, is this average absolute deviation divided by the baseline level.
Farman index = 0.102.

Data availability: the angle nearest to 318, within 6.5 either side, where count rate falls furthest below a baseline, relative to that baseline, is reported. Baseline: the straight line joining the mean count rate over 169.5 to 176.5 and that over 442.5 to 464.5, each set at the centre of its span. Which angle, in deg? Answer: 319.0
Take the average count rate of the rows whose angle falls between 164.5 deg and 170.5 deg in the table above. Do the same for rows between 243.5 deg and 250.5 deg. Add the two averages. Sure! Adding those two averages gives 4.9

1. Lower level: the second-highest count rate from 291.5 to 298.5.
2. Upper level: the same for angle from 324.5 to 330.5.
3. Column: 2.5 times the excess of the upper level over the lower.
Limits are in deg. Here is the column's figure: -0.1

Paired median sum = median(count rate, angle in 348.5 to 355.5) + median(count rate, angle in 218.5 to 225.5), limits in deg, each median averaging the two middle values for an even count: 4.36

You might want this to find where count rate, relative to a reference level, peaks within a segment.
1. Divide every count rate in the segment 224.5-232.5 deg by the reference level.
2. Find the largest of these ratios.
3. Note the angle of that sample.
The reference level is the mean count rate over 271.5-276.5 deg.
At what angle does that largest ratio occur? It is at 225.0 deg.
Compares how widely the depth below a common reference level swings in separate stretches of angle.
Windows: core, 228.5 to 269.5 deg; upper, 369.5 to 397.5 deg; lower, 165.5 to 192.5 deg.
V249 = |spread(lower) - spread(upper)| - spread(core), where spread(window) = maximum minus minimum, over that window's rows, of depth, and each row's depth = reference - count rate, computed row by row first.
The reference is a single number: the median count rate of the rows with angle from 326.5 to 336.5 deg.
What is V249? -0.82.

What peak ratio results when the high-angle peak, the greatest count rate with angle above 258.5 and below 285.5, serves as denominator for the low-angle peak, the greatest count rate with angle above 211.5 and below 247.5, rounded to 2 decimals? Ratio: 0.62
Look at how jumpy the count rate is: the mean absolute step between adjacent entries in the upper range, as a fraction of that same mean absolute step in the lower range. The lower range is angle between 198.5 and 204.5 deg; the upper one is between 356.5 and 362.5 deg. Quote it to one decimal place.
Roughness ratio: 1.1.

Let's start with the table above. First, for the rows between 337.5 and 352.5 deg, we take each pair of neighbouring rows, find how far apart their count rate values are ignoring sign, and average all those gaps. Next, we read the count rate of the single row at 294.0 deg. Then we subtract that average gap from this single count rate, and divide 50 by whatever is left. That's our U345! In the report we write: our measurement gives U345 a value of 18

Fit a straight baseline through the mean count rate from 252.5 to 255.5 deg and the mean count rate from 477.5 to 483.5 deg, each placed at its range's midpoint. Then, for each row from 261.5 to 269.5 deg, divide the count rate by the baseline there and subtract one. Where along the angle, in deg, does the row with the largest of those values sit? 268.0 deg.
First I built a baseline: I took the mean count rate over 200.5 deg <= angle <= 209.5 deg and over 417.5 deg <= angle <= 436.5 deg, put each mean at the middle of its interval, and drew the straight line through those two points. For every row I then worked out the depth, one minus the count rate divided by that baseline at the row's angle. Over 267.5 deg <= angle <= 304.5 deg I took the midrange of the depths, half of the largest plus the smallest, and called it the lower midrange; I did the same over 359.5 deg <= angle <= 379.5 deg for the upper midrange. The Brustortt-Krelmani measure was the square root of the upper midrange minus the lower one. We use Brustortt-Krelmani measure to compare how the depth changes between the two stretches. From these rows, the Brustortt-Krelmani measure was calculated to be 0.781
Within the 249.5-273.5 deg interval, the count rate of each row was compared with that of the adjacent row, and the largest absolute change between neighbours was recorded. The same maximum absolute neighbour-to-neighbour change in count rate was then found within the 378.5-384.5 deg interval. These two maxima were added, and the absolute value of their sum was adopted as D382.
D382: 0.44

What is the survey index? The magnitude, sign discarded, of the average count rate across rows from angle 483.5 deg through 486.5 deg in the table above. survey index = 2.8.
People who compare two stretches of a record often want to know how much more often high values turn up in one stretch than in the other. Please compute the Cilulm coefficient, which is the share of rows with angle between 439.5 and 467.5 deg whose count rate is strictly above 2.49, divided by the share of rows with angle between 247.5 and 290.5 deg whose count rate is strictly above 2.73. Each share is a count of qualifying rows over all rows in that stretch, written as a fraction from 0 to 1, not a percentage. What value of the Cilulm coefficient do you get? 1.7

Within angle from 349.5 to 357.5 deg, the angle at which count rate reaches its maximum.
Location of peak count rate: 352.0 deg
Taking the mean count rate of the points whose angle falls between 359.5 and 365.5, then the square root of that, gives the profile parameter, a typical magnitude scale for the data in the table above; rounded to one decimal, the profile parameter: 1.5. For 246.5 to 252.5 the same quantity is 1.5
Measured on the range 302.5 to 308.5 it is 1.7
